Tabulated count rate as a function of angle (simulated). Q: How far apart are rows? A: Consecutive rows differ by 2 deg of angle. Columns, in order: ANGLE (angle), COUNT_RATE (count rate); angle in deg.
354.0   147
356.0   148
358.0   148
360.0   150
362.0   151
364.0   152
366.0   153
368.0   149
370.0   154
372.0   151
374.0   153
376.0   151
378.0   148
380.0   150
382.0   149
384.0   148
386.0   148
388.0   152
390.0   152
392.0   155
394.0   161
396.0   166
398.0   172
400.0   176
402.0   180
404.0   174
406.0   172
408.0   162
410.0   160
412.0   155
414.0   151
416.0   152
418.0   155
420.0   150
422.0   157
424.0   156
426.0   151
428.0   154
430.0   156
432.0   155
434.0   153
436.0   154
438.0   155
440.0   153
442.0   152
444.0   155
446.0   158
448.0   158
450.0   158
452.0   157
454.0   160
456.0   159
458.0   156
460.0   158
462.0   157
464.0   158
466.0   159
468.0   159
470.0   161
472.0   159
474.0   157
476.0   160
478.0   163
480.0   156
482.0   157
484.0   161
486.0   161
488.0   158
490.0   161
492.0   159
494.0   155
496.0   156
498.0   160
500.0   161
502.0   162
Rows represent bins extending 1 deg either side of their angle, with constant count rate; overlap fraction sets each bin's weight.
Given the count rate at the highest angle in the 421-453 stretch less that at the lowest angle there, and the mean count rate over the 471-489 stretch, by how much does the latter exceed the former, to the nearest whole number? 159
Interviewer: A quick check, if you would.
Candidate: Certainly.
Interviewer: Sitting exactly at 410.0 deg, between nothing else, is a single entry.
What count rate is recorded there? 160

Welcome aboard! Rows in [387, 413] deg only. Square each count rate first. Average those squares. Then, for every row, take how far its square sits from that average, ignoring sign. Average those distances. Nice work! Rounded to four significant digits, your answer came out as 2728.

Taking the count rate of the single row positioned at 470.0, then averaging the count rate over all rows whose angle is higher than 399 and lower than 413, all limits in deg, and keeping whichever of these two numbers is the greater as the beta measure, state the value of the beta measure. 168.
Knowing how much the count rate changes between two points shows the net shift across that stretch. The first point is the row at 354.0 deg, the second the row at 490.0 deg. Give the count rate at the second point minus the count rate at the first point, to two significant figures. 14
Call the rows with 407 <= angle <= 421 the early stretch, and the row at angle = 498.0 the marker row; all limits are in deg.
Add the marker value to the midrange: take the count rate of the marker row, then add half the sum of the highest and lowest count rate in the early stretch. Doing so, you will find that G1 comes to 316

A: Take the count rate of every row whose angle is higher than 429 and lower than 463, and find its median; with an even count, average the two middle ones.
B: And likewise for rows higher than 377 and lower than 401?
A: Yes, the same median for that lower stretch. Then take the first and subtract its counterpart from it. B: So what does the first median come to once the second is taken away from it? 4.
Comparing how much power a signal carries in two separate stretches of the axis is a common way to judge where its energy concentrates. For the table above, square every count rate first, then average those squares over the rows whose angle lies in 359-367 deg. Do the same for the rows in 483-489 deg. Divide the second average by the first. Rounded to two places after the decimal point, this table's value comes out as 1.12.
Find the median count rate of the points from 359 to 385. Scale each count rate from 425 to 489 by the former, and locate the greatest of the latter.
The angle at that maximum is 478.0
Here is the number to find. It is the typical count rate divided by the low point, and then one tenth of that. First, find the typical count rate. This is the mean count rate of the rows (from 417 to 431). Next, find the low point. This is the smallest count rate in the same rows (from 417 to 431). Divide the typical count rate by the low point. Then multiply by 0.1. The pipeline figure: 0.103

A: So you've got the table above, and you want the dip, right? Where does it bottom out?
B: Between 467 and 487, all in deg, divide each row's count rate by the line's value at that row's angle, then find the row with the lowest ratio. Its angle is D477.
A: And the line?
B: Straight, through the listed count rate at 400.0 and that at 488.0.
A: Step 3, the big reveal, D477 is 474.0 deg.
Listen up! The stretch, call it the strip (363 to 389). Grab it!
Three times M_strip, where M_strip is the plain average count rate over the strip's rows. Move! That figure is 452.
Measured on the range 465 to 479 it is 479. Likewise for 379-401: 472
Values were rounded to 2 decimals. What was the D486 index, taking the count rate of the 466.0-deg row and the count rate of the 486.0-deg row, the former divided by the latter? 0.99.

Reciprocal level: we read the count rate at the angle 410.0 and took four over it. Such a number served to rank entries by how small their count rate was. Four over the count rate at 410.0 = 0.0250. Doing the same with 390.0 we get 0.0263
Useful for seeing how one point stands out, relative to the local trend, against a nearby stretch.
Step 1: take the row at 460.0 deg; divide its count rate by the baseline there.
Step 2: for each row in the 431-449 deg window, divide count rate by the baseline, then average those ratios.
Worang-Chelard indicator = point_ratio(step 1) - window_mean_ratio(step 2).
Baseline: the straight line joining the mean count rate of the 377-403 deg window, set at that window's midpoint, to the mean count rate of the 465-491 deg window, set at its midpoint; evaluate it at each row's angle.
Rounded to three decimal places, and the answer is 0.019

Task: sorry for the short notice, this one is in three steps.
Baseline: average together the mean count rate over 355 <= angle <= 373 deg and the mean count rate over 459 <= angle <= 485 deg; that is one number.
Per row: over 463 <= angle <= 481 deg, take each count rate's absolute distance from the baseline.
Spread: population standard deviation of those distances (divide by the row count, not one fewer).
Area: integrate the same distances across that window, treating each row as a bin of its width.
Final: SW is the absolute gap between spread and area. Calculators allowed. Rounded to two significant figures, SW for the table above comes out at 76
